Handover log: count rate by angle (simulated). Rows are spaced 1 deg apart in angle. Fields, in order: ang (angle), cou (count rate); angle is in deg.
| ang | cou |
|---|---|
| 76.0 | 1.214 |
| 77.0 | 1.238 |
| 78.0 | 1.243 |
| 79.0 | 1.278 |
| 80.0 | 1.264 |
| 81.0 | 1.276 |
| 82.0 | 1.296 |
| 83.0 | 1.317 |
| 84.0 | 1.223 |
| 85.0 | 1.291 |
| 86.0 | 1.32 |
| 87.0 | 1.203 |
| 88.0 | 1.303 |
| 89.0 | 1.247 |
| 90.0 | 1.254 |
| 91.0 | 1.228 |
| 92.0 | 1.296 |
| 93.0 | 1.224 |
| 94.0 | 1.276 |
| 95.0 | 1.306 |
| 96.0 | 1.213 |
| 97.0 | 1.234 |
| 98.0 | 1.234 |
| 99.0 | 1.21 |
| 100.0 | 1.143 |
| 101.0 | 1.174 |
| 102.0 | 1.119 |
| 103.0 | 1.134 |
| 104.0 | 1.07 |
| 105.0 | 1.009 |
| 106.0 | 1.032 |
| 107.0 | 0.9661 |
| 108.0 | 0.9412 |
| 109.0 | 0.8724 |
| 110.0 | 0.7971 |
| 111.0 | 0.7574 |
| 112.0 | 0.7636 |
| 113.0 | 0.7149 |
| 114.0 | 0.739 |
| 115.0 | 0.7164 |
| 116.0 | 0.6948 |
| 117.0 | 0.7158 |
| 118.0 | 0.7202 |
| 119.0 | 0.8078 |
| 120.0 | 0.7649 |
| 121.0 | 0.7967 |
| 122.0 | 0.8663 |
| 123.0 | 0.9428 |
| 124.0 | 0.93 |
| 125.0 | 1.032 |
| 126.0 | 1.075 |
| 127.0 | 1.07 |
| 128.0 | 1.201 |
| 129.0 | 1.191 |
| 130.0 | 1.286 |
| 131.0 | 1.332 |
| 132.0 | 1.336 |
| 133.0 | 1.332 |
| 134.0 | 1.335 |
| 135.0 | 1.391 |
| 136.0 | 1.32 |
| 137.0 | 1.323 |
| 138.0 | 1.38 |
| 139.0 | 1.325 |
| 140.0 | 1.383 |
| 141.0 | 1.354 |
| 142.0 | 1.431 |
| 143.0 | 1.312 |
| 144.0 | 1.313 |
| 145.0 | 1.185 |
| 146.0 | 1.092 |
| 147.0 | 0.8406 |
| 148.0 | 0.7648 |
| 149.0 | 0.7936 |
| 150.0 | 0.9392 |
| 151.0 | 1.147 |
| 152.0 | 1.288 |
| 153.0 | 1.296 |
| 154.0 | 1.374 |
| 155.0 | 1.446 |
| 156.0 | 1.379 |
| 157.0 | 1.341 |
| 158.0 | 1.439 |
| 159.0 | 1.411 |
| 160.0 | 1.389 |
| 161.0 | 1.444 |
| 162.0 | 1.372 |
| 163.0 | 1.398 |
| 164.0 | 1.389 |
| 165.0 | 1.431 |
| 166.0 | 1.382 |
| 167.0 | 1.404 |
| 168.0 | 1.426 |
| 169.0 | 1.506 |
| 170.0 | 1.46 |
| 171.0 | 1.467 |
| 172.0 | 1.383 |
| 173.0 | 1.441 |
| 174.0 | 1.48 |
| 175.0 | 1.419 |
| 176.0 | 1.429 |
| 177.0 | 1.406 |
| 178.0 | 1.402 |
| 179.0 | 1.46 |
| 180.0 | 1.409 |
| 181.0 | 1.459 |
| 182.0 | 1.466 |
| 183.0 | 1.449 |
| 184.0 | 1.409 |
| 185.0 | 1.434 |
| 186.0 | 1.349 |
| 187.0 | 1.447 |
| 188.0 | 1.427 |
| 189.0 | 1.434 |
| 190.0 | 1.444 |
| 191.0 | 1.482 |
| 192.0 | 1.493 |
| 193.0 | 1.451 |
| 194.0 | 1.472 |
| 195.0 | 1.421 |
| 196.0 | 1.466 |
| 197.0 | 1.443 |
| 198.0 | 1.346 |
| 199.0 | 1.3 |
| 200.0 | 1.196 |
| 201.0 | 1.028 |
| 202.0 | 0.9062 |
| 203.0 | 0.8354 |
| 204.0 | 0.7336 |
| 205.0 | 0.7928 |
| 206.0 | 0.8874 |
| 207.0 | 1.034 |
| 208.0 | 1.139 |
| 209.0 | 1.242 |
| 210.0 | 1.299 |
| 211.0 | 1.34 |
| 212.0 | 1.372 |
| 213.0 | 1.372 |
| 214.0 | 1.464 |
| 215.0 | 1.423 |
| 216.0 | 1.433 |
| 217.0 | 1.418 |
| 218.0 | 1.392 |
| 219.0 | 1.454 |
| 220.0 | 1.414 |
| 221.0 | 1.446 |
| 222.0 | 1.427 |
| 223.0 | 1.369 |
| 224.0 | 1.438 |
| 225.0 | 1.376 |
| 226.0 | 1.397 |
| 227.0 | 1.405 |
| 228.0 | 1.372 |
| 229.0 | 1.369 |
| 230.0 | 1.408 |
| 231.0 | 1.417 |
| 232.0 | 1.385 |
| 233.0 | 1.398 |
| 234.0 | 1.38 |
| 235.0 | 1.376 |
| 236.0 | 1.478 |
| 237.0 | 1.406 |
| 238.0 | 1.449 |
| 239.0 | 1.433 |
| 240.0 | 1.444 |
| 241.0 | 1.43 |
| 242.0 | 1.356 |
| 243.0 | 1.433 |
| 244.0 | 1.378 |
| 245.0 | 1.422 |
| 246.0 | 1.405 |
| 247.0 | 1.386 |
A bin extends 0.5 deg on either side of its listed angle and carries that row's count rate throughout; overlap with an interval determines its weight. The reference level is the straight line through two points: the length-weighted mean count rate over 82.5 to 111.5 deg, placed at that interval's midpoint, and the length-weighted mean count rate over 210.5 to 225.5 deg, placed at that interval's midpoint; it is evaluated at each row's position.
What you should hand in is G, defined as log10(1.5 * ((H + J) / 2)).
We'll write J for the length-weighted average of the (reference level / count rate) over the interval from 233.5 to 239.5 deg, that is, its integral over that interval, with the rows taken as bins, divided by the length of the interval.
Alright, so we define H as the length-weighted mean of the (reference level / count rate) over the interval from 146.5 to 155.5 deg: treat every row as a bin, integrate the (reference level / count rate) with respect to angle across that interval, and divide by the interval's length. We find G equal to 0.22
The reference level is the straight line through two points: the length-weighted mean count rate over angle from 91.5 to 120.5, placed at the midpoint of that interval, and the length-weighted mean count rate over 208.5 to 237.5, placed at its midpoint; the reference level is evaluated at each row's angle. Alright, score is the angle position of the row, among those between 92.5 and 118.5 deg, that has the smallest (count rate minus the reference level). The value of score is 116.0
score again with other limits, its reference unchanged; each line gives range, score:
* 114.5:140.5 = 116.0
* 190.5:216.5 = 204.0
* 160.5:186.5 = 186.0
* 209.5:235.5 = 235.0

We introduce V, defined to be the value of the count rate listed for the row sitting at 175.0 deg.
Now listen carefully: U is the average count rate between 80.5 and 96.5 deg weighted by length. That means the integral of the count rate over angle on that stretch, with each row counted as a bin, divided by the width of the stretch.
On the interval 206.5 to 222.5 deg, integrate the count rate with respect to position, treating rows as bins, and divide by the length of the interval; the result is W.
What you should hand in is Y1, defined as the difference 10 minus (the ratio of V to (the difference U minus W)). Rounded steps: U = 1.27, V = 1.419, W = 1.4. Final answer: 26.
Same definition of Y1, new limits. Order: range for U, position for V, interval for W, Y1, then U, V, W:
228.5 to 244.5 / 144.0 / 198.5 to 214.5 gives 5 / 1.41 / 1.313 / 1.1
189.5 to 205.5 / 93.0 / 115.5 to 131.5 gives 6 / 1.24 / 1.224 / 1.0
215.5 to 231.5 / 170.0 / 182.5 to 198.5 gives 64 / 1.41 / 1.46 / 1.4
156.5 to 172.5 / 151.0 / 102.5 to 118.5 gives 8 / 1.42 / 1.147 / 0.9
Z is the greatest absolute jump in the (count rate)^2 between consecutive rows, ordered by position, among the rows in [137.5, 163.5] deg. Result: 0.49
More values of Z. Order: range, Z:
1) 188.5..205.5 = 0.37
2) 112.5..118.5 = 0.04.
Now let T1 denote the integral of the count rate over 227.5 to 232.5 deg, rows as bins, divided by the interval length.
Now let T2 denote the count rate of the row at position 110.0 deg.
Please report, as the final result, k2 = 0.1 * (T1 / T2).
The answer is 0.174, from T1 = 1.39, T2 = 0.7971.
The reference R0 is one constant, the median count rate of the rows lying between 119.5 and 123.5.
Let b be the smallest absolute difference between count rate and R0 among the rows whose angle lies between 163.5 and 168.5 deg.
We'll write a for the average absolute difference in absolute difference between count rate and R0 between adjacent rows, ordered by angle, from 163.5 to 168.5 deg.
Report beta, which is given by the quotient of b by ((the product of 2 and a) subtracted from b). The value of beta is 1.14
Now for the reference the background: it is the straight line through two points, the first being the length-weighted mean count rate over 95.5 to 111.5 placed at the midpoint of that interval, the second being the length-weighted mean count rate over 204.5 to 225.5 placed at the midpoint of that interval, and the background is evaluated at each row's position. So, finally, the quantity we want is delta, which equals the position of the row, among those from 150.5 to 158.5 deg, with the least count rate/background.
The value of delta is 151.0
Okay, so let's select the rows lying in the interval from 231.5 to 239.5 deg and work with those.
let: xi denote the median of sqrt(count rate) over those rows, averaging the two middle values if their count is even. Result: 1.18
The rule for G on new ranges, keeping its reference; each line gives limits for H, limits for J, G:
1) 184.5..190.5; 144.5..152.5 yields 0.23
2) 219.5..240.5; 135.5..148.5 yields 0.19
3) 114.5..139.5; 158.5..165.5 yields 0.20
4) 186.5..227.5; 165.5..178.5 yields 0.18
